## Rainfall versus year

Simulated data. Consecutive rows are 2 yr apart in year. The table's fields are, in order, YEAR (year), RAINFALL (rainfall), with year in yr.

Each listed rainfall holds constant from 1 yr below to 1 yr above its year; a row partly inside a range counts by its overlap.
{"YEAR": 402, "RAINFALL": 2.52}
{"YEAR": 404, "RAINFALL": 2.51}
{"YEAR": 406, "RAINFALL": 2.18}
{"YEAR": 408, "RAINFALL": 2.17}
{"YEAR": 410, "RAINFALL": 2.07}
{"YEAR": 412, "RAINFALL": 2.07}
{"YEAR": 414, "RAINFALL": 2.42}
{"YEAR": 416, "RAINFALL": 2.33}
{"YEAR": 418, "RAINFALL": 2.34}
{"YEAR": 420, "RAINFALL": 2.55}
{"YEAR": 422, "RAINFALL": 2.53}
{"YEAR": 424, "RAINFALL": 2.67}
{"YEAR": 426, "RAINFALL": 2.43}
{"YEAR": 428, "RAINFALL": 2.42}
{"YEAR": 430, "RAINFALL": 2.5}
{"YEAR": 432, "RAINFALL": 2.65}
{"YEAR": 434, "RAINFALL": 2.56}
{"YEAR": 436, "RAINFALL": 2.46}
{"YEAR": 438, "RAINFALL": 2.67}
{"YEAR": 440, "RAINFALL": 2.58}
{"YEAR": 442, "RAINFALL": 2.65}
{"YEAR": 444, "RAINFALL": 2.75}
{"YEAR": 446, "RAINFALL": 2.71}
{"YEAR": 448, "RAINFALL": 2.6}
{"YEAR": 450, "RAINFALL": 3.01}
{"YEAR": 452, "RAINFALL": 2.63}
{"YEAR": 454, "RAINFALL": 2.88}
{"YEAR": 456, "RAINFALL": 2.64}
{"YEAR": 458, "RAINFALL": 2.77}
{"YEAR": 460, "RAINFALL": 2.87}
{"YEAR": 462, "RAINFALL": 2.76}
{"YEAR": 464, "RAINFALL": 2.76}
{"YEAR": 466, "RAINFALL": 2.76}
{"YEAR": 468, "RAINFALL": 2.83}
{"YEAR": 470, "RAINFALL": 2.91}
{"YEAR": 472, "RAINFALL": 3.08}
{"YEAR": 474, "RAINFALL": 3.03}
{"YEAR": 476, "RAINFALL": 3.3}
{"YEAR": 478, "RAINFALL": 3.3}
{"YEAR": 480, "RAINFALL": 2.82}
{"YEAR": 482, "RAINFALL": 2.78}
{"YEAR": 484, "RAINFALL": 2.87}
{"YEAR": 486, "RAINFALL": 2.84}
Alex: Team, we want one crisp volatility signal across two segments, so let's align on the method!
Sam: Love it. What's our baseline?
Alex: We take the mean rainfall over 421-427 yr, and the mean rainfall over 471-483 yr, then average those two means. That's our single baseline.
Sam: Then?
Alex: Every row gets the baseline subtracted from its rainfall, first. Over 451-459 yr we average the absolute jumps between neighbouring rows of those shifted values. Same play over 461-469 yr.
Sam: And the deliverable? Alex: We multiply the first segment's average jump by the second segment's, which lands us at 0.005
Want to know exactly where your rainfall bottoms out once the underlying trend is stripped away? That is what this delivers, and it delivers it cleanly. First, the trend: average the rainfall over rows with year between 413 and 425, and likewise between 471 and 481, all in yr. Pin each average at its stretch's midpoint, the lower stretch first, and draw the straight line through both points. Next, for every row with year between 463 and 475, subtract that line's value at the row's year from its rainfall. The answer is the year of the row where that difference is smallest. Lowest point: 466 yr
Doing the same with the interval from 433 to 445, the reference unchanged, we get 436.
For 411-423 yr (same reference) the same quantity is 412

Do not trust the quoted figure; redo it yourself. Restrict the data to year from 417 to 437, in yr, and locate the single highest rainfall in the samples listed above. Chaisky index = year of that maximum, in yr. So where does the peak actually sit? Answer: 424 yr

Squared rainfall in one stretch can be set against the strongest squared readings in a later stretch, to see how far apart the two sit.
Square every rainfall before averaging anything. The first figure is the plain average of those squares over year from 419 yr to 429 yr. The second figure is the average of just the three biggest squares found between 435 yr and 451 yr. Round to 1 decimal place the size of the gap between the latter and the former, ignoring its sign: 1.6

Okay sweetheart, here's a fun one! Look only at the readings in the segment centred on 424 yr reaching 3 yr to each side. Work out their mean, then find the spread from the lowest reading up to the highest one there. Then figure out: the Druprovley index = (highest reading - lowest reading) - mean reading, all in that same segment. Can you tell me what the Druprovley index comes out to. -2.30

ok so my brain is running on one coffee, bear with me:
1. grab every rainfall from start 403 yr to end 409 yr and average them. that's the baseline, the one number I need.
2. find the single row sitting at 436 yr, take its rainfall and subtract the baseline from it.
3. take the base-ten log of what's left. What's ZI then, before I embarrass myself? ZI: -0.8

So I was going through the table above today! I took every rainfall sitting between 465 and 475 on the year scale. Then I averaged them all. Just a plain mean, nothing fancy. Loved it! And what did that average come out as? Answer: 2.92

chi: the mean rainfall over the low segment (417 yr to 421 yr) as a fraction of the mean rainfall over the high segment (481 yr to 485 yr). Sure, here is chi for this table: 0.865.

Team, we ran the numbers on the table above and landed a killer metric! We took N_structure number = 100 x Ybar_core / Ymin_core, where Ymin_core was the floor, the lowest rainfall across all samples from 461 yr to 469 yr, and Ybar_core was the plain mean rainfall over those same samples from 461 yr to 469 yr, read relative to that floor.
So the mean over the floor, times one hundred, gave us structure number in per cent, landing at 101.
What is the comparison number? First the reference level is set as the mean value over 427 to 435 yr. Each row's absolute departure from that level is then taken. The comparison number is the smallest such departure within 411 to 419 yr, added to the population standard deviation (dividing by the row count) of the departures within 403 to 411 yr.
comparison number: 0.28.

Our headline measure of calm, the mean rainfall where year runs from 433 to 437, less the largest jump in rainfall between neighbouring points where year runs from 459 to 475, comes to 2.34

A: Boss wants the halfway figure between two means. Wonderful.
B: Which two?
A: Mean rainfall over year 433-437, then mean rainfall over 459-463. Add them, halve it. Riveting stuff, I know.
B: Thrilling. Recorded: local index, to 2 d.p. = 2.66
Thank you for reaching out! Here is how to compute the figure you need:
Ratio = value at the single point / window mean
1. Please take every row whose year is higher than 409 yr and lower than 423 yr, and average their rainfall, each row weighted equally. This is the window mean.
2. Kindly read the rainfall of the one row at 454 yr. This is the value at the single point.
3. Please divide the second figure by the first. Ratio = 1.24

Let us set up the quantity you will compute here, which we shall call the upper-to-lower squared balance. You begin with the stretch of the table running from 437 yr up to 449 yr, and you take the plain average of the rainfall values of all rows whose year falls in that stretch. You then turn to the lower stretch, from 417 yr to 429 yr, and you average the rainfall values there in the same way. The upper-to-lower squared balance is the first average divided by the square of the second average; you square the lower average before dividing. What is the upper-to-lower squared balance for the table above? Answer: 0.43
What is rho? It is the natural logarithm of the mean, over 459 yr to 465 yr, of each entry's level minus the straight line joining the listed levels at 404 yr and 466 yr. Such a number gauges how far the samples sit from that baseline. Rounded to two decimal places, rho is -2.94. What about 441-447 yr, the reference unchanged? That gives -3.44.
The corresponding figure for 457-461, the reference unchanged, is -2.43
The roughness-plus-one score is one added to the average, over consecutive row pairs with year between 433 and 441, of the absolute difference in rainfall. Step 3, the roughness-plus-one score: 1.13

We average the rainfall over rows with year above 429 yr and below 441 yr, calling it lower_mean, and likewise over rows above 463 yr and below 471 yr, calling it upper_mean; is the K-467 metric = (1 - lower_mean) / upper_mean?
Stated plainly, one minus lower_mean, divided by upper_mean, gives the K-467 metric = -0.56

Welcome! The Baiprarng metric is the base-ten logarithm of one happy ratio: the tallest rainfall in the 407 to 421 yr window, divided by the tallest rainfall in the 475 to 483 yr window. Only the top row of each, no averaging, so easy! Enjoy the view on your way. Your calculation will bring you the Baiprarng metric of -0.11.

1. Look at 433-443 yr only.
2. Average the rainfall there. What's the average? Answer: 2.6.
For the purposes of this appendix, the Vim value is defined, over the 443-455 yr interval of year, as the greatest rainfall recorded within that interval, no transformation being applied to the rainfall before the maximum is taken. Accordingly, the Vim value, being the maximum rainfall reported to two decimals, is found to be 3.01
